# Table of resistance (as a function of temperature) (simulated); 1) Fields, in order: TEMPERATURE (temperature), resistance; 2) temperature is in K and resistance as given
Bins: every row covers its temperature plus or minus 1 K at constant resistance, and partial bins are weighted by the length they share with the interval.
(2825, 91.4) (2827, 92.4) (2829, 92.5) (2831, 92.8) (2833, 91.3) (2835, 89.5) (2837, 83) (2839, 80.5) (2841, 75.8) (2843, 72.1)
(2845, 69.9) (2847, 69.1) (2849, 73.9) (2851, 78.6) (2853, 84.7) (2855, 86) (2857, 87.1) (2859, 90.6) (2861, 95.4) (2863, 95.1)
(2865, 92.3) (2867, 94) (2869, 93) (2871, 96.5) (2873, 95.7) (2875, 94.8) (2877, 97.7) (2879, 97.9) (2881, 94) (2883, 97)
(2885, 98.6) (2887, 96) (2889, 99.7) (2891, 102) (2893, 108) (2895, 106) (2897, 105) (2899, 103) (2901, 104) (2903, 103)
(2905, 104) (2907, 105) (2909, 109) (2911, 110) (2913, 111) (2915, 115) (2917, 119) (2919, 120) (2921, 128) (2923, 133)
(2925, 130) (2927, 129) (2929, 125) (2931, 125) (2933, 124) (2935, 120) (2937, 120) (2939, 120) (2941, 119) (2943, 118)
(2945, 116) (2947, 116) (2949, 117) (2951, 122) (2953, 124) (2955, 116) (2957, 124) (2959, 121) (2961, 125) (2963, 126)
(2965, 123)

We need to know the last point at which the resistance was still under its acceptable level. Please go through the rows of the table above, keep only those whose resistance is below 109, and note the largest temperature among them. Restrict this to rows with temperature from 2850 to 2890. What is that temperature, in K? 2889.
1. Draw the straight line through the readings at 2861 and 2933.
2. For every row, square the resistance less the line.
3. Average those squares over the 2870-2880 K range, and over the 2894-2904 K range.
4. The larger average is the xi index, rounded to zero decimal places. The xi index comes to 44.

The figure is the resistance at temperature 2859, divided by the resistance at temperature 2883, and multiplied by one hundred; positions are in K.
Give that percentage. 93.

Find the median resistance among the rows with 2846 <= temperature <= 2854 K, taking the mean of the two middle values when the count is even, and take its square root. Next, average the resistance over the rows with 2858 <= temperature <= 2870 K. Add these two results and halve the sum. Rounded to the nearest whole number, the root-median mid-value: 51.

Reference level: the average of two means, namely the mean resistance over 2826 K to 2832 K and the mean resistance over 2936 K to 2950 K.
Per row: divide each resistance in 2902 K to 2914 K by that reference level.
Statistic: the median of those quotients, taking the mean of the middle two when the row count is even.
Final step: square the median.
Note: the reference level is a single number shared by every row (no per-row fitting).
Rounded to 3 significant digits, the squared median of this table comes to 1.03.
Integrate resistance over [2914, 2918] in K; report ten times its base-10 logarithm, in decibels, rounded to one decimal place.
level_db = 26.7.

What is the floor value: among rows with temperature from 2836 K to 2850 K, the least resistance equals 69.1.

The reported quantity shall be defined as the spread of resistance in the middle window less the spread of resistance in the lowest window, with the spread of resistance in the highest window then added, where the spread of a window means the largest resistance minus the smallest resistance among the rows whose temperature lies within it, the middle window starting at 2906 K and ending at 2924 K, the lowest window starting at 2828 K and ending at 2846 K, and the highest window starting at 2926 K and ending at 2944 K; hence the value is 16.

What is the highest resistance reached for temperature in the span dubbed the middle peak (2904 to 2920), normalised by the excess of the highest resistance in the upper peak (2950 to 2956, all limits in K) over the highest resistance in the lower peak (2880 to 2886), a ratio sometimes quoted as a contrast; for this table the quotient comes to 4.7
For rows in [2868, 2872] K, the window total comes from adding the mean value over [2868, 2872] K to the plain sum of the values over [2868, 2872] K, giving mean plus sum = 284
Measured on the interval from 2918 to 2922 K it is 372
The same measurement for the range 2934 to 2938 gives 360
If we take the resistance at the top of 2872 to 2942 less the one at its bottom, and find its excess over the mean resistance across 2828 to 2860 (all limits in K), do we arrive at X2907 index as -59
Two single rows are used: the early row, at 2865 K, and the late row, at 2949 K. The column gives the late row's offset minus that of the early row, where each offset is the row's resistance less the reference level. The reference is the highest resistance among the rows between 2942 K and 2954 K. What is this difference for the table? 25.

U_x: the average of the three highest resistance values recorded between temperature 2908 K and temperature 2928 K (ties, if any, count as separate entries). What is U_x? 131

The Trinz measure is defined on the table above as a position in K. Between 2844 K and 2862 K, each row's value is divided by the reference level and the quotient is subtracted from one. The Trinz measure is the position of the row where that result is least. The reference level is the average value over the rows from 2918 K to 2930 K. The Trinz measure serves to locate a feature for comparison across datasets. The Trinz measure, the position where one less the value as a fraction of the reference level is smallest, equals 2861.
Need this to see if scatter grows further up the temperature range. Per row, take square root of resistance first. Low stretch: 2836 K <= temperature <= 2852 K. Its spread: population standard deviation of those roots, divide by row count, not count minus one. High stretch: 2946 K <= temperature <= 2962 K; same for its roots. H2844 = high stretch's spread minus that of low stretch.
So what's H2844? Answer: -0.11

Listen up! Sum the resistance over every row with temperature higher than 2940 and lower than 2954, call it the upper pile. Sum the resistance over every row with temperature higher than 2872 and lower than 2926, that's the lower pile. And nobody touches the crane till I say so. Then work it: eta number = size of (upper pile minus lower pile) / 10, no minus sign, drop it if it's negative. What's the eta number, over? 205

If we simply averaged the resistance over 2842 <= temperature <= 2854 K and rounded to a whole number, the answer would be 75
